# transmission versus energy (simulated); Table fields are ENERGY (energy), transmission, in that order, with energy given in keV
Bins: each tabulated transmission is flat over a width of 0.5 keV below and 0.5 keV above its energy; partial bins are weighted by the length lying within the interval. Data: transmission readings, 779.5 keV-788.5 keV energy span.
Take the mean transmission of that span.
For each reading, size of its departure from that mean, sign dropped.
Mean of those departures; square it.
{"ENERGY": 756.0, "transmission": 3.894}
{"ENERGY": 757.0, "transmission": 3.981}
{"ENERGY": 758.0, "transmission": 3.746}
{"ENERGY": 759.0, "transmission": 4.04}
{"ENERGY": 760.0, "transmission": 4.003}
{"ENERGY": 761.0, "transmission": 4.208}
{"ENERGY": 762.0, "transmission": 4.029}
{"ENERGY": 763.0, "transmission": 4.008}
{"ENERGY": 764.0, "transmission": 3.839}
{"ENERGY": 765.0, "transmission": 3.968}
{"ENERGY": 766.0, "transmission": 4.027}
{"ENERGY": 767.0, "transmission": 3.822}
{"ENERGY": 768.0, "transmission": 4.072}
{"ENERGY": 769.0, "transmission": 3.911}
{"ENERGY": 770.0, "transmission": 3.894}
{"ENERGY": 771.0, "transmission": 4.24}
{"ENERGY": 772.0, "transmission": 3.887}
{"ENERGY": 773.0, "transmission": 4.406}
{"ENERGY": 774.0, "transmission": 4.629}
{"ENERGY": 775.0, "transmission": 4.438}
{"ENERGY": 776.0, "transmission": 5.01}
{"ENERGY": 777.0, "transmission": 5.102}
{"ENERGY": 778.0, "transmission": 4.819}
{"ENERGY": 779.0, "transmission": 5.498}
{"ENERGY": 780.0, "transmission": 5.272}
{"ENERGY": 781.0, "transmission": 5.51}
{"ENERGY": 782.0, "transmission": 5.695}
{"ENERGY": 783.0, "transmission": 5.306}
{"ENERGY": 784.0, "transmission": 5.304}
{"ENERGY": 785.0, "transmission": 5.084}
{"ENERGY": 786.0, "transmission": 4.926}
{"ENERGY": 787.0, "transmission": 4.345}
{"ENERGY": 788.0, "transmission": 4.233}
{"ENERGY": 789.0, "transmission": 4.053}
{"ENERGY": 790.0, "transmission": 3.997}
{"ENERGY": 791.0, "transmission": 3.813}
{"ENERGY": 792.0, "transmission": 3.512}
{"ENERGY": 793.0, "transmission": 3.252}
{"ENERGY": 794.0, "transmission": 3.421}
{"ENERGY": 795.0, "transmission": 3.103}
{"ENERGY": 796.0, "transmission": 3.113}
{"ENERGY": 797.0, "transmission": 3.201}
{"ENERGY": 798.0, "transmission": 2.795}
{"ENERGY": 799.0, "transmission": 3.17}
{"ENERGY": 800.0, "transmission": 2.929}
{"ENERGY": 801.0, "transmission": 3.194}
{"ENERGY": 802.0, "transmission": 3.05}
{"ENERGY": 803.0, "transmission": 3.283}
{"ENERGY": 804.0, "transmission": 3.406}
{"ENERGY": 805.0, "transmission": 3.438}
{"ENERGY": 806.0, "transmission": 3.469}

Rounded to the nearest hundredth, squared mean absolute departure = 0.15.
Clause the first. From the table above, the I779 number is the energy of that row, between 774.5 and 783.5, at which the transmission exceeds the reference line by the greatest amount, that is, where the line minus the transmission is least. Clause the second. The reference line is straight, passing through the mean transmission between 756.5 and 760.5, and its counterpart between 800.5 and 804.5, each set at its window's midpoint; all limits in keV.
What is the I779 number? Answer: 782.0 keV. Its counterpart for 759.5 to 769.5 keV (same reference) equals 761.0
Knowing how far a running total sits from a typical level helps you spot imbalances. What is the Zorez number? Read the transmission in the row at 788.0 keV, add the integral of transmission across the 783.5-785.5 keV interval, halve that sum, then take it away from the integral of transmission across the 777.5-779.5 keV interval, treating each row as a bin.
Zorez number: 3.01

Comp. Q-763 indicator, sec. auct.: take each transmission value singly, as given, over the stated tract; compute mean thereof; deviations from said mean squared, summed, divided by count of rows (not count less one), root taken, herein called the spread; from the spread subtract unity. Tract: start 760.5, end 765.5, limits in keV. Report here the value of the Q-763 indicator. -0.88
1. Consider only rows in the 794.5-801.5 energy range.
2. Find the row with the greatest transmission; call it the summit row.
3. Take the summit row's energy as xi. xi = 797.0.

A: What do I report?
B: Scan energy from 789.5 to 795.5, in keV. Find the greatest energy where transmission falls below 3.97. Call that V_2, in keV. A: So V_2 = 795.0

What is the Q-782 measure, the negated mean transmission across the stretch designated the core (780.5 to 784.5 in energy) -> -5.5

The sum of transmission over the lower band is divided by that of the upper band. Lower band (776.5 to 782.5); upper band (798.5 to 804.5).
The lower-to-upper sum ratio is 1.68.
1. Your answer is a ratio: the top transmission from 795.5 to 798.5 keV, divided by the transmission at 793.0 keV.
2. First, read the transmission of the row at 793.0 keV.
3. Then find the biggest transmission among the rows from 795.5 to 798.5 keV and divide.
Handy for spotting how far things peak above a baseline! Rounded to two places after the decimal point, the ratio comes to 0.98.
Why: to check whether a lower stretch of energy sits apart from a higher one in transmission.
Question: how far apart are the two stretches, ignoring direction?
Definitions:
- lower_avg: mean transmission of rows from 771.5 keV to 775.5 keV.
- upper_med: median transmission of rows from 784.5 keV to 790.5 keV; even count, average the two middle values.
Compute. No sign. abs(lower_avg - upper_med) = 0.1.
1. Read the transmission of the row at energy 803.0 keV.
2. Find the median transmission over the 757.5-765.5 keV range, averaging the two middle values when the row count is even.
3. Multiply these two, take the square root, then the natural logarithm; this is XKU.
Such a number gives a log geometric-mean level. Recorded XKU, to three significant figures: 1.29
